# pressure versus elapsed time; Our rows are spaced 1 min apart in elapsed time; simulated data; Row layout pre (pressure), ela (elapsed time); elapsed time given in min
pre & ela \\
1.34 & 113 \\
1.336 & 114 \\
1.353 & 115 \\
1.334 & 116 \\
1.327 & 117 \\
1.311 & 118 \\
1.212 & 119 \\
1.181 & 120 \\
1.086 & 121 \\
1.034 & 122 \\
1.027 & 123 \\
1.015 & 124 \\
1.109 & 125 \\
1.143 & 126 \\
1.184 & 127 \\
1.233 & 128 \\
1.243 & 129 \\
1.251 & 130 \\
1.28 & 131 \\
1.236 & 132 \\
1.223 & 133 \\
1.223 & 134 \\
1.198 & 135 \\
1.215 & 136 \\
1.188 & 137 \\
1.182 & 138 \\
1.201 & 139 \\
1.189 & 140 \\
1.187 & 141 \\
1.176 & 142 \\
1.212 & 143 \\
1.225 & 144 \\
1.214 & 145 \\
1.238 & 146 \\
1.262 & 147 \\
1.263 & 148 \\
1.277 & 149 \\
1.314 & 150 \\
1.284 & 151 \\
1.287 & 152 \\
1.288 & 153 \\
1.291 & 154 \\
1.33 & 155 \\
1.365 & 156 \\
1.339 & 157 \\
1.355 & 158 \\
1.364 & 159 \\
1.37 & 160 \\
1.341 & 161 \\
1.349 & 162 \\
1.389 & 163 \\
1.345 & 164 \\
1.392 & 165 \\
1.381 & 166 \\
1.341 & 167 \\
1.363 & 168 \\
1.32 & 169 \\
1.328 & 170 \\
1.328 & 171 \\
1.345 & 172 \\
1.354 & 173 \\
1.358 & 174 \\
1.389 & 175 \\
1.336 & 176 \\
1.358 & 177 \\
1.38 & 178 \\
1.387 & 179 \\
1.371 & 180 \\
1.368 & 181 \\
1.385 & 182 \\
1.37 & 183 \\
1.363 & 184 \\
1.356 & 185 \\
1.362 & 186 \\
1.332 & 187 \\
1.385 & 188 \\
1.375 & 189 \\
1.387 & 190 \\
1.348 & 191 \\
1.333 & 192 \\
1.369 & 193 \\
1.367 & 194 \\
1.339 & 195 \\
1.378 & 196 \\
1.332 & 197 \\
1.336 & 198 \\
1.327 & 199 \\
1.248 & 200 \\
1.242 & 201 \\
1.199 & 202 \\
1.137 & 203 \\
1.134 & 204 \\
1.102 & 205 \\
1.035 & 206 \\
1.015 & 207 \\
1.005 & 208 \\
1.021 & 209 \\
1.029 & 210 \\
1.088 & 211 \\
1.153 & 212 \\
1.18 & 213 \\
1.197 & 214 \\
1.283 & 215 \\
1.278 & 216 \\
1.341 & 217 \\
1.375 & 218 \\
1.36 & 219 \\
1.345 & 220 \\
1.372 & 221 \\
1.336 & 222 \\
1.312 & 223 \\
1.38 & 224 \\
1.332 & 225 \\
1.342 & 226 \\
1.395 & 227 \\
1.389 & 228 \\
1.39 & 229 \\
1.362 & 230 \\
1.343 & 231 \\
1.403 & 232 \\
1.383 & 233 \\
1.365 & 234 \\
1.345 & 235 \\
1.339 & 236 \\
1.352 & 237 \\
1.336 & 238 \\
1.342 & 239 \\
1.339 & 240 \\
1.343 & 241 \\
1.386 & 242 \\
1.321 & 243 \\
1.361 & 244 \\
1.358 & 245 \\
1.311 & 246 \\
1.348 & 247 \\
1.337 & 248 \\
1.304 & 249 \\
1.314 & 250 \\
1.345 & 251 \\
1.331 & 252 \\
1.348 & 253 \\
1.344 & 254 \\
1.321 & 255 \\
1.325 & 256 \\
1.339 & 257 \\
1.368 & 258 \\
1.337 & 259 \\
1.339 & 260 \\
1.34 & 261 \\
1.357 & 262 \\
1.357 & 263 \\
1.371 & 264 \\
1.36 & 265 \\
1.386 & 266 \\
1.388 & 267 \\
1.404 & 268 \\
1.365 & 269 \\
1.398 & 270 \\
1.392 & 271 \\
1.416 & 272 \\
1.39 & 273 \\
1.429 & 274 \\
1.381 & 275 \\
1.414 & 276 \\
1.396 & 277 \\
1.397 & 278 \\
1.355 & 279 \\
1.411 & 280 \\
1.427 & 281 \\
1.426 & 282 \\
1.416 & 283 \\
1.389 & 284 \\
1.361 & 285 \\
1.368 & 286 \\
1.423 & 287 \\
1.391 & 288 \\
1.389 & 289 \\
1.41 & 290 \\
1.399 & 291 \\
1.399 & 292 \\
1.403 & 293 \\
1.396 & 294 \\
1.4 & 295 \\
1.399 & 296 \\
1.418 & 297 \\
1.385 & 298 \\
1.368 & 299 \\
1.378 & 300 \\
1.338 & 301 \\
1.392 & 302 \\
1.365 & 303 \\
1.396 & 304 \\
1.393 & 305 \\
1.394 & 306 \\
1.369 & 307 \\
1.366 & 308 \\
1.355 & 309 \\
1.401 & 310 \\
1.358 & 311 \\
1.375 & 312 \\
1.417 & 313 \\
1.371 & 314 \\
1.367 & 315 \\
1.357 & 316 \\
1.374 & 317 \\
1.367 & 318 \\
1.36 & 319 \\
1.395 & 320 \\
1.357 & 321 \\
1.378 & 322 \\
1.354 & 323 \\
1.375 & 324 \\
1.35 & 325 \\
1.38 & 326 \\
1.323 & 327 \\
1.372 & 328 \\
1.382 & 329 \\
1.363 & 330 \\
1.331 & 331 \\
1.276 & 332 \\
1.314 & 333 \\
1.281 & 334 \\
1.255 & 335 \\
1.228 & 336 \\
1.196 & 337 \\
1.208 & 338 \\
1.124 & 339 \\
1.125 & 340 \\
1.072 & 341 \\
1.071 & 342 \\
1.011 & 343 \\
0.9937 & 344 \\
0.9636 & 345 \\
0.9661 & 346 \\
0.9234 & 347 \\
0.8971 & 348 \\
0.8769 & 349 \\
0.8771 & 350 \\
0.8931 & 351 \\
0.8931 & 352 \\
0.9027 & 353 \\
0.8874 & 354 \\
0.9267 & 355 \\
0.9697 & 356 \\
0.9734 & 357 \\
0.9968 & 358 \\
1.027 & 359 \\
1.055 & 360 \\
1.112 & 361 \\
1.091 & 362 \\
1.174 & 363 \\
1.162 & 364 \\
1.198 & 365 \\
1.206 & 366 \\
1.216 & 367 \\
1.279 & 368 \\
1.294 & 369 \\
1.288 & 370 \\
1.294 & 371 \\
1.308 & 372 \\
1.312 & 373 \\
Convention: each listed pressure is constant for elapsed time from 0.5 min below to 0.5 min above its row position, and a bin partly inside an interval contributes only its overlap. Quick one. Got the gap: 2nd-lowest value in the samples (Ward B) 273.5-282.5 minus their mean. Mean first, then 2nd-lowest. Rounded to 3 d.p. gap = -0.023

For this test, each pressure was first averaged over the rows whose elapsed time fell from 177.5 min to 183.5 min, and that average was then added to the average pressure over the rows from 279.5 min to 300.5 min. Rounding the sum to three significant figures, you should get 2.77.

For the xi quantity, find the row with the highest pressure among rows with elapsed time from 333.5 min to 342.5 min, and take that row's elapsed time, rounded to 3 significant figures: 334 min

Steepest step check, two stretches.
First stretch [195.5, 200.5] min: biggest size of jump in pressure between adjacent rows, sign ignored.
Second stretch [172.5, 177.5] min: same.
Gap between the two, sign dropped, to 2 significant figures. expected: 0.026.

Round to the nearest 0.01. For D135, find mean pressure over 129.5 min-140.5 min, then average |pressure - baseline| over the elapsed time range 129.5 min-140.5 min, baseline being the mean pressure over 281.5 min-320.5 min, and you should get 0.17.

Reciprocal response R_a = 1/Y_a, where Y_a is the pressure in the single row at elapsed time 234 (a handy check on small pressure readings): 0.733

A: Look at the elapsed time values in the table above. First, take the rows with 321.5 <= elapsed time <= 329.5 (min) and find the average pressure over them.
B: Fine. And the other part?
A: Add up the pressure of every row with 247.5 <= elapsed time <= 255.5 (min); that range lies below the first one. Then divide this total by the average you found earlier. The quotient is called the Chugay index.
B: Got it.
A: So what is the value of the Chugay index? 7.8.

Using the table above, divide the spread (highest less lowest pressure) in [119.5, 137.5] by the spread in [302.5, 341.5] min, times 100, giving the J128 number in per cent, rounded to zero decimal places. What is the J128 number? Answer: 77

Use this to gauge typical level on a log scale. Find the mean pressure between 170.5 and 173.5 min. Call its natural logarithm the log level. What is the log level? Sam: 0.294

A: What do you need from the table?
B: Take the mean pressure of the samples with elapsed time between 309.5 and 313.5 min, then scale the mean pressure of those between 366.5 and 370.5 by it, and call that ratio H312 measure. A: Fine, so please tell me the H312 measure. 0.91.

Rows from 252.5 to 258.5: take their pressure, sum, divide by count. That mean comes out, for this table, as 1.34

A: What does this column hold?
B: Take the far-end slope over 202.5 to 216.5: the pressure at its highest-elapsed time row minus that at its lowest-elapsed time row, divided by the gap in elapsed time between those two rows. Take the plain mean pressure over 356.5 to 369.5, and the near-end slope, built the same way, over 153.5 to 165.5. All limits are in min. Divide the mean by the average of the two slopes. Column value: 114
